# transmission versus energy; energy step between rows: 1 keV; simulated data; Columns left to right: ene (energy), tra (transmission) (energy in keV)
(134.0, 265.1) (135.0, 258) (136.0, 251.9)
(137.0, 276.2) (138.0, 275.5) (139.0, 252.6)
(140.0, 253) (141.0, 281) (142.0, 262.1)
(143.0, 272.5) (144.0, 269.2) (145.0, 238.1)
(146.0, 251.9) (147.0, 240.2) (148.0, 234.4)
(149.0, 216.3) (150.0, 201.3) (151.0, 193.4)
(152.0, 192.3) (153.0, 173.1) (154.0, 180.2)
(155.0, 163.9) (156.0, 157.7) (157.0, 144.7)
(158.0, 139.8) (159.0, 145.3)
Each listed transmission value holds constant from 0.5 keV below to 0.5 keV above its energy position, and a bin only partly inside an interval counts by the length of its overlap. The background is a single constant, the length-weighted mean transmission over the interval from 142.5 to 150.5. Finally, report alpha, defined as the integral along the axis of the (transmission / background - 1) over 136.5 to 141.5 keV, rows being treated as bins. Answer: 0.6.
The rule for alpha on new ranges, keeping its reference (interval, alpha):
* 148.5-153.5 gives -0.9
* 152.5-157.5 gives -1.6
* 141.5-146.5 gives 0.4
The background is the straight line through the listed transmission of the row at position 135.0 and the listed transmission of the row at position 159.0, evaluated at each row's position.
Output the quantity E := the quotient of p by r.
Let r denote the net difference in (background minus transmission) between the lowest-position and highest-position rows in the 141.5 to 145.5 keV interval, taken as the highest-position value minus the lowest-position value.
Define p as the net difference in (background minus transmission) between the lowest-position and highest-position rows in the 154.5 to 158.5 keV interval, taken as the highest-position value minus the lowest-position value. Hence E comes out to 1.0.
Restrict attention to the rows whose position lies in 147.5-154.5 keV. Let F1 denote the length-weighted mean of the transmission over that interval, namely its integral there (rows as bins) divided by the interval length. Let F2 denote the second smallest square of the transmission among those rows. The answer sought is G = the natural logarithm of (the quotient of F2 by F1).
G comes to 5.10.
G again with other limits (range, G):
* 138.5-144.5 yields 5.49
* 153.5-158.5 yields 4.89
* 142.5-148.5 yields 5.42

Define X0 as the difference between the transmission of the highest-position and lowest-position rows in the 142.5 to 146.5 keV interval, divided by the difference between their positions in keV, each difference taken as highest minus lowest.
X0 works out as -6.9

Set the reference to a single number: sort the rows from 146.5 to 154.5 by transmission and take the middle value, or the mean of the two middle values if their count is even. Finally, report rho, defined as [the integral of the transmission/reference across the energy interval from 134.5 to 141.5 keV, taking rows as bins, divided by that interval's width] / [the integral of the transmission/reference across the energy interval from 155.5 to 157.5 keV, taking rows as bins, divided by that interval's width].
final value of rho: 1.7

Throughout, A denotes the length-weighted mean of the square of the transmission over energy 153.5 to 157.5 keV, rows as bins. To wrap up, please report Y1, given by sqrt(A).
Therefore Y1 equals 162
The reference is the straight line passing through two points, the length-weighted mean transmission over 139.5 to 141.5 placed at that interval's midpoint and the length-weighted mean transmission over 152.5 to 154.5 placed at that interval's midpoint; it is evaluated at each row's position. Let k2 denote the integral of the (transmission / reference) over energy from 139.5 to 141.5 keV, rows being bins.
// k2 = 2 keV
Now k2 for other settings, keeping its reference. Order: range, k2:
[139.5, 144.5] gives 5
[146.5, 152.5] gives 6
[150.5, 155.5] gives 5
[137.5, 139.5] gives 2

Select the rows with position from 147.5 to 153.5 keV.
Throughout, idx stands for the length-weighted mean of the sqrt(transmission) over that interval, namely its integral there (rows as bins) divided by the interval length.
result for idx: 14.2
